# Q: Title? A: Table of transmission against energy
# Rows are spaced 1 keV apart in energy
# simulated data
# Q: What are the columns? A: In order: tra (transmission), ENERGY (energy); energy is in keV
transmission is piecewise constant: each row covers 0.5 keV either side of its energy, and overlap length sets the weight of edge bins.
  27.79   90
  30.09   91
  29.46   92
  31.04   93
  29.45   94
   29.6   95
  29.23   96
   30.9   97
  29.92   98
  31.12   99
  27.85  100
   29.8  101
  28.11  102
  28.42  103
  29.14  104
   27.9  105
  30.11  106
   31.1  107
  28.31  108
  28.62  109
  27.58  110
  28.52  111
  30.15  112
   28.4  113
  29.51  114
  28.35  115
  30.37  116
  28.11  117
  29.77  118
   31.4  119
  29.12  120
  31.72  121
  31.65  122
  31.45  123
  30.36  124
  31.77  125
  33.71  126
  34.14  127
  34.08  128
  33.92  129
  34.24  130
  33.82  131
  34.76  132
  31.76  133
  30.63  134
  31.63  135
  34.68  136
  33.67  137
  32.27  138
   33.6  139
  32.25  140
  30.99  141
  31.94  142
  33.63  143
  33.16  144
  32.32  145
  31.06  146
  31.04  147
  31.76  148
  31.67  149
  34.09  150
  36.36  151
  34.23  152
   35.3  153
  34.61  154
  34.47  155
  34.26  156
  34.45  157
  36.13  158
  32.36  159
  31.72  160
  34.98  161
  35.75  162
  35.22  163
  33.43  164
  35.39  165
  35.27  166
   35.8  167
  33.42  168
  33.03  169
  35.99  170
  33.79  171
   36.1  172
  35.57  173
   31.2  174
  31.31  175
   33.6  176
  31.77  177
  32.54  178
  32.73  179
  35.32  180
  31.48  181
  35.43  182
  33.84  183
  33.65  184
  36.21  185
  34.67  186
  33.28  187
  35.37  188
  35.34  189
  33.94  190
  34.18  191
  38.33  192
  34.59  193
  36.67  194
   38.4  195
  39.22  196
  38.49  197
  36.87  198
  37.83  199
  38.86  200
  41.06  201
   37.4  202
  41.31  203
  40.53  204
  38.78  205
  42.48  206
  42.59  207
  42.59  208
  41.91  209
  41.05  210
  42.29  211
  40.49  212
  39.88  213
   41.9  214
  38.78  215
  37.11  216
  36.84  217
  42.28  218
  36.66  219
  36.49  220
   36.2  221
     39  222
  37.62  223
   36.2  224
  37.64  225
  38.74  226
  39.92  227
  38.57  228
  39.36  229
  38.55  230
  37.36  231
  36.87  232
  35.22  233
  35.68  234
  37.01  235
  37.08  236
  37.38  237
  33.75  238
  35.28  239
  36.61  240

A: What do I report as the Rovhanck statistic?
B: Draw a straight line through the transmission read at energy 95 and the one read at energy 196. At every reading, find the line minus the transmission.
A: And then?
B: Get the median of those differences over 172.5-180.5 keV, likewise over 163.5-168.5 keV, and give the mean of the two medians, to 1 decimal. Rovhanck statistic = 3.0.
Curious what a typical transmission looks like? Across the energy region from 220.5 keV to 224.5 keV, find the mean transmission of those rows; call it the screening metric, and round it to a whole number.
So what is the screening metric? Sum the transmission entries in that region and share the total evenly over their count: 37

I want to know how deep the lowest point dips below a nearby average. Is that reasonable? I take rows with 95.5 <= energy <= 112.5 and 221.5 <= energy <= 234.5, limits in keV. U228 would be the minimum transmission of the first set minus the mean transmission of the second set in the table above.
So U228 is -10.2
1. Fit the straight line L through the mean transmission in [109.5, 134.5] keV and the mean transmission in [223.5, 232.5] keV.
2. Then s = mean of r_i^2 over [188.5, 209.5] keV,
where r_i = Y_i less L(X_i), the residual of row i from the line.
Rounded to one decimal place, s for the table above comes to 11.3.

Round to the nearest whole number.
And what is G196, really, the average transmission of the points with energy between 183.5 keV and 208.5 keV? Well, 38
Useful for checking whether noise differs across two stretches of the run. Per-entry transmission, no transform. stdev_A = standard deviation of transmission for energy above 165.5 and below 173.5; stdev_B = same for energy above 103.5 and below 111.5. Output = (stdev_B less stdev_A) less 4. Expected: -4.07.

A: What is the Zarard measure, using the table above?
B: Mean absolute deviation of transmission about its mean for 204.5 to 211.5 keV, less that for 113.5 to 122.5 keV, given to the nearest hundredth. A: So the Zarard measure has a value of -0.14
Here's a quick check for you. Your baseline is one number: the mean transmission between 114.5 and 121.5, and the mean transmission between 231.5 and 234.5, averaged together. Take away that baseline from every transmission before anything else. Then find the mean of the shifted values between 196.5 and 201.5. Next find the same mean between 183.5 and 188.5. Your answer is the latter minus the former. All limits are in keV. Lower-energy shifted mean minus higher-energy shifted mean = -4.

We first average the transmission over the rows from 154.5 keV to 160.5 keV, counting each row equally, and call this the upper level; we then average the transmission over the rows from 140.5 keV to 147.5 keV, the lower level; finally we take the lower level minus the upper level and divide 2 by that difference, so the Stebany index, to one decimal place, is -1.1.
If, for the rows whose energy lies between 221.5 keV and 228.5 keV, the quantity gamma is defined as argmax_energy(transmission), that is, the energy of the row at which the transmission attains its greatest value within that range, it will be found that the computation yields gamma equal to 227 keV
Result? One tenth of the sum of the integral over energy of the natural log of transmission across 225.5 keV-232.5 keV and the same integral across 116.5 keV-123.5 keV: 4.9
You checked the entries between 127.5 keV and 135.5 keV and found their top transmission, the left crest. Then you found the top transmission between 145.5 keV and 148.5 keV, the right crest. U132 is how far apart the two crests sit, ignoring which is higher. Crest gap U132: 3.00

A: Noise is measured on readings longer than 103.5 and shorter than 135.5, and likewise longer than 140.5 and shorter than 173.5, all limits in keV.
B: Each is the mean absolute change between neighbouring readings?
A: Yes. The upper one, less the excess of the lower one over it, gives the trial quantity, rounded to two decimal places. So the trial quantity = 1.28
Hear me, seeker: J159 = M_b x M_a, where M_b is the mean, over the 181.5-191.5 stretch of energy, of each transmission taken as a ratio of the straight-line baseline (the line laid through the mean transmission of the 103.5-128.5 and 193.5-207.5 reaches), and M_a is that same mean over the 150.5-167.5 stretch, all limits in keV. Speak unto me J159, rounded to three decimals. 0.911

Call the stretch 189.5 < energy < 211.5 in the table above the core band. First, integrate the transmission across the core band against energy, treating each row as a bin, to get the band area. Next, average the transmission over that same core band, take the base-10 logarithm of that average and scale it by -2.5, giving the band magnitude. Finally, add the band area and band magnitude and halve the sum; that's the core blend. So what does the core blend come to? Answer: 428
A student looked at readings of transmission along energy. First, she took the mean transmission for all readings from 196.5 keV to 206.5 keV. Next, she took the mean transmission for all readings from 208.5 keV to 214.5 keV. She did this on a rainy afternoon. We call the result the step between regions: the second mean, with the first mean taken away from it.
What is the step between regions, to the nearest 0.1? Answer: 1.9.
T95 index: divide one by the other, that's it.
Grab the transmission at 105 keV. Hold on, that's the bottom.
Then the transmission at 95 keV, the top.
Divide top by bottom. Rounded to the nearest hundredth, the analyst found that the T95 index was 1.06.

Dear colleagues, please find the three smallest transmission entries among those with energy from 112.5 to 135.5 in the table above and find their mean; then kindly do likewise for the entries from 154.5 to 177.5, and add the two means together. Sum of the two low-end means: 60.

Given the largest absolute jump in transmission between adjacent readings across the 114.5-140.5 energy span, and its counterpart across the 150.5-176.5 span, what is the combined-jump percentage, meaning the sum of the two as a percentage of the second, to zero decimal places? 170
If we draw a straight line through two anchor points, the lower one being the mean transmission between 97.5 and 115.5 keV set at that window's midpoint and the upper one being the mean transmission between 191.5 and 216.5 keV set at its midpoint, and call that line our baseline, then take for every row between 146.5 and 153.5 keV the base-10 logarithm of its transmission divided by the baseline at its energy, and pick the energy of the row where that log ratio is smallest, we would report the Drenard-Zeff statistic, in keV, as 147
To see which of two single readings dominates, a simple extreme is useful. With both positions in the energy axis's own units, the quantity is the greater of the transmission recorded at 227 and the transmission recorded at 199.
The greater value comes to 39.9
